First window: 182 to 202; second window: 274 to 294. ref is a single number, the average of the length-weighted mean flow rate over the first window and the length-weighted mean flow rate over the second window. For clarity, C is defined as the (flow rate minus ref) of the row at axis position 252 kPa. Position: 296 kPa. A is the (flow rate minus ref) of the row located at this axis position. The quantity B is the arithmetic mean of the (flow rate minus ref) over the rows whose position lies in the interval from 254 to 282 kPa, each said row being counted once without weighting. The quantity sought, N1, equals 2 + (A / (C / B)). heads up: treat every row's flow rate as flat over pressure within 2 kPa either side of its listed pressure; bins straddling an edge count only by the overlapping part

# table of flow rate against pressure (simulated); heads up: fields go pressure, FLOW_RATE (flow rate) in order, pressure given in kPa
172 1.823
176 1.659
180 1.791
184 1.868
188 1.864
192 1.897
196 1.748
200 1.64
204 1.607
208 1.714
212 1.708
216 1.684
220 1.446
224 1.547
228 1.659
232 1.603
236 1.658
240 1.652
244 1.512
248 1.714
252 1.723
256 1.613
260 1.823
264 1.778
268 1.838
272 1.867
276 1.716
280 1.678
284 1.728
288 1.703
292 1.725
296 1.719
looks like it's 2.00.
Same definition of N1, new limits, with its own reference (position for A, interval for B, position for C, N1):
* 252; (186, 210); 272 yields 2.00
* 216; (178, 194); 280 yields 2.09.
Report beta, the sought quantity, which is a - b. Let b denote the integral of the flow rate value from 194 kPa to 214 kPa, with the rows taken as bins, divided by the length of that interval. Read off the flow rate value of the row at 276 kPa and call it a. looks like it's 0.03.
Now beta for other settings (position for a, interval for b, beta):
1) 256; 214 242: 0.01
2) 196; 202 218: 0.07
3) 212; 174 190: -0.09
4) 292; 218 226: 0.23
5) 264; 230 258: 0.14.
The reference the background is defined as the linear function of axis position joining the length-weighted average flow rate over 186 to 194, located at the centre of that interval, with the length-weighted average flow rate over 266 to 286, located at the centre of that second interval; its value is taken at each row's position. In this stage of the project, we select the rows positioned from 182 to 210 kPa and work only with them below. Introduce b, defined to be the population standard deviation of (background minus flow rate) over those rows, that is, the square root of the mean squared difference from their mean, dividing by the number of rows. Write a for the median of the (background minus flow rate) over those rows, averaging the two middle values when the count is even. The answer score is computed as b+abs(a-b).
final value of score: 0.12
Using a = 0.12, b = 0.0992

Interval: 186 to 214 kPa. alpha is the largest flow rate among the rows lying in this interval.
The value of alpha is 1.897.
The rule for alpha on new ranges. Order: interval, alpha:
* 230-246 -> 1.658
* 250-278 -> 1.867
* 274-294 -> 1.728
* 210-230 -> 1.708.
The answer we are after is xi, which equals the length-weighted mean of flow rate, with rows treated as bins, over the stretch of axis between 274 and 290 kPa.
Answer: 1.71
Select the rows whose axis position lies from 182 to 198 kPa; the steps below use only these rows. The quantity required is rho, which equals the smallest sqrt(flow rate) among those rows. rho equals 1.32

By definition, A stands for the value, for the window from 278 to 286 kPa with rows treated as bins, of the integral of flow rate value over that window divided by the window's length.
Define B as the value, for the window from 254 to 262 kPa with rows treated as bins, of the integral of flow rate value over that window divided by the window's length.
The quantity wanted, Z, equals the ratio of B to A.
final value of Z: 1.01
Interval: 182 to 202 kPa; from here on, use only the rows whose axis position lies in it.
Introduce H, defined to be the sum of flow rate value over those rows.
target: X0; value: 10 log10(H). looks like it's 9.55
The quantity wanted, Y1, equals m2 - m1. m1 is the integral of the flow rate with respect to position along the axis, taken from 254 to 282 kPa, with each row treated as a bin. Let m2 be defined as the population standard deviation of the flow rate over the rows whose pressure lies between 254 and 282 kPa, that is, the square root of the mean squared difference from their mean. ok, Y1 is -49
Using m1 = 49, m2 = 0.086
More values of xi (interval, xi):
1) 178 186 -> 1.83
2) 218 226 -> 1.50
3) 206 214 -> 1.71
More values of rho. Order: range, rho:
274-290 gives 1.30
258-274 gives 1.33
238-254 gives 1.23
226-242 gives 1.27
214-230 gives 1.20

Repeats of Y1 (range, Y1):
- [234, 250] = -26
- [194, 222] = -46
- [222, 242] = -32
